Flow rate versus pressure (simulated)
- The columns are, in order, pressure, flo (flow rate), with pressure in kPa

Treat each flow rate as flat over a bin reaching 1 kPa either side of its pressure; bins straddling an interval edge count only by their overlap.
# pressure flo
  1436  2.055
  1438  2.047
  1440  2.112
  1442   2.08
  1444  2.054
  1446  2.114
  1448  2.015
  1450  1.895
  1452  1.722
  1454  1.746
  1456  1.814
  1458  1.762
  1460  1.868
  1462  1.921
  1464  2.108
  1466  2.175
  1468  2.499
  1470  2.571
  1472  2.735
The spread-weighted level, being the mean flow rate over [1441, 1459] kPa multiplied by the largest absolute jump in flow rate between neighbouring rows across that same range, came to 0.33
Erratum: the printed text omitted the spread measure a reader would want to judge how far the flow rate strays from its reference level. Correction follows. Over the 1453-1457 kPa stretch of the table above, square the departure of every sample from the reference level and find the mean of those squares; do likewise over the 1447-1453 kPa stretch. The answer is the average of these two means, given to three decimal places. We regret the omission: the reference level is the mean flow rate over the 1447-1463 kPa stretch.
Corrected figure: 0.010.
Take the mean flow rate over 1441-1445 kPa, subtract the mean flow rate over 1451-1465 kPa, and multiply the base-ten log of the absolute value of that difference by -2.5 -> 1.65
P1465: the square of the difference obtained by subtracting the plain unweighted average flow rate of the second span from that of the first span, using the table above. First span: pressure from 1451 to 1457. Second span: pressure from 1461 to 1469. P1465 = 0.17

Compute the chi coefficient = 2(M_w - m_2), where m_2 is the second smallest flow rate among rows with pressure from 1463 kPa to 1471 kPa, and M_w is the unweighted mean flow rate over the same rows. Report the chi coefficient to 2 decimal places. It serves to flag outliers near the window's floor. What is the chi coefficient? 0.33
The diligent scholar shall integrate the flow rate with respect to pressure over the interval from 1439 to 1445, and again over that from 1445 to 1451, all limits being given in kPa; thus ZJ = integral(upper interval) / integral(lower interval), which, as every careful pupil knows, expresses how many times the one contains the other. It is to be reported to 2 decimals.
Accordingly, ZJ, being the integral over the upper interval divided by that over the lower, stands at 0.96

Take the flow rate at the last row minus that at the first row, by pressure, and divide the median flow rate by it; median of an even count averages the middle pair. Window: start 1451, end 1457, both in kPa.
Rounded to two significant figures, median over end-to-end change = 19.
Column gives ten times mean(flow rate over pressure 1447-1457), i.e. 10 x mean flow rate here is 18.4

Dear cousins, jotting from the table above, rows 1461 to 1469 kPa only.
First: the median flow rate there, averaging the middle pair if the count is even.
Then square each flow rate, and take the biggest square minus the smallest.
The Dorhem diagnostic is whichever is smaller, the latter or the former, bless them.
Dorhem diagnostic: 2.1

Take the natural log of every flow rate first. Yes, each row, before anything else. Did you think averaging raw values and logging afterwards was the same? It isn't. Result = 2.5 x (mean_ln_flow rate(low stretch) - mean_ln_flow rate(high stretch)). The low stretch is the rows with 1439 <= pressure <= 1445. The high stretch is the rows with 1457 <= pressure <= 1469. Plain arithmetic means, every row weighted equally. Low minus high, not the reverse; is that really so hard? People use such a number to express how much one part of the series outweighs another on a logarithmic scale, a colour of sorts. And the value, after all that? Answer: 0.05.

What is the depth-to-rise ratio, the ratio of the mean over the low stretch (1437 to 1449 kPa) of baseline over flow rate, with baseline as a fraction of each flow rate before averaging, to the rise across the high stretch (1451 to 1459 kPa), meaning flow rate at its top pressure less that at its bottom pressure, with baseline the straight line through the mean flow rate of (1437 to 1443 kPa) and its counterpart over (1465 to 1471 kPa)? 26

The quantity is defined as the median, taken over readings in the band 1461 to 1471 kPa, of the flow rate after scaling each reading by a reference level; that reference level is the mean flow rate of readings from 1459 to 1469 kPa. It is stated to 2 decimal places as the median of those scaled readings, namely 1.03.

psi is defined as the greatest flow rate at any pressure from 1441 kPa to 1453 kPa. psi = 2.114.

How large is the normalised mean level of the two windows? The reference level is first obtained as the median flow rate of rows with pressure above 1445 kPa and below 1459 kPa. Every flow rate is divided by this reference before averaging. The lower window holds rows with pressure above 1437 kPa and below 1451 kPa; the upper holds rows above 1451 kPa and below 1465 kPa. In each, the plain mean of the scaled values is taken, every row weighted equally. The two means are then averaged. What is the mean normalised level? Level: 1.07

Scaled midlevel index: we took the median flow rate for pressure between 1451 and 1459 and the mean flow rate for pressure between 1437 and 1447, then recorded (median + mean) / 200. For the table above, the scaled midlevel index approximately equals 0.0192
